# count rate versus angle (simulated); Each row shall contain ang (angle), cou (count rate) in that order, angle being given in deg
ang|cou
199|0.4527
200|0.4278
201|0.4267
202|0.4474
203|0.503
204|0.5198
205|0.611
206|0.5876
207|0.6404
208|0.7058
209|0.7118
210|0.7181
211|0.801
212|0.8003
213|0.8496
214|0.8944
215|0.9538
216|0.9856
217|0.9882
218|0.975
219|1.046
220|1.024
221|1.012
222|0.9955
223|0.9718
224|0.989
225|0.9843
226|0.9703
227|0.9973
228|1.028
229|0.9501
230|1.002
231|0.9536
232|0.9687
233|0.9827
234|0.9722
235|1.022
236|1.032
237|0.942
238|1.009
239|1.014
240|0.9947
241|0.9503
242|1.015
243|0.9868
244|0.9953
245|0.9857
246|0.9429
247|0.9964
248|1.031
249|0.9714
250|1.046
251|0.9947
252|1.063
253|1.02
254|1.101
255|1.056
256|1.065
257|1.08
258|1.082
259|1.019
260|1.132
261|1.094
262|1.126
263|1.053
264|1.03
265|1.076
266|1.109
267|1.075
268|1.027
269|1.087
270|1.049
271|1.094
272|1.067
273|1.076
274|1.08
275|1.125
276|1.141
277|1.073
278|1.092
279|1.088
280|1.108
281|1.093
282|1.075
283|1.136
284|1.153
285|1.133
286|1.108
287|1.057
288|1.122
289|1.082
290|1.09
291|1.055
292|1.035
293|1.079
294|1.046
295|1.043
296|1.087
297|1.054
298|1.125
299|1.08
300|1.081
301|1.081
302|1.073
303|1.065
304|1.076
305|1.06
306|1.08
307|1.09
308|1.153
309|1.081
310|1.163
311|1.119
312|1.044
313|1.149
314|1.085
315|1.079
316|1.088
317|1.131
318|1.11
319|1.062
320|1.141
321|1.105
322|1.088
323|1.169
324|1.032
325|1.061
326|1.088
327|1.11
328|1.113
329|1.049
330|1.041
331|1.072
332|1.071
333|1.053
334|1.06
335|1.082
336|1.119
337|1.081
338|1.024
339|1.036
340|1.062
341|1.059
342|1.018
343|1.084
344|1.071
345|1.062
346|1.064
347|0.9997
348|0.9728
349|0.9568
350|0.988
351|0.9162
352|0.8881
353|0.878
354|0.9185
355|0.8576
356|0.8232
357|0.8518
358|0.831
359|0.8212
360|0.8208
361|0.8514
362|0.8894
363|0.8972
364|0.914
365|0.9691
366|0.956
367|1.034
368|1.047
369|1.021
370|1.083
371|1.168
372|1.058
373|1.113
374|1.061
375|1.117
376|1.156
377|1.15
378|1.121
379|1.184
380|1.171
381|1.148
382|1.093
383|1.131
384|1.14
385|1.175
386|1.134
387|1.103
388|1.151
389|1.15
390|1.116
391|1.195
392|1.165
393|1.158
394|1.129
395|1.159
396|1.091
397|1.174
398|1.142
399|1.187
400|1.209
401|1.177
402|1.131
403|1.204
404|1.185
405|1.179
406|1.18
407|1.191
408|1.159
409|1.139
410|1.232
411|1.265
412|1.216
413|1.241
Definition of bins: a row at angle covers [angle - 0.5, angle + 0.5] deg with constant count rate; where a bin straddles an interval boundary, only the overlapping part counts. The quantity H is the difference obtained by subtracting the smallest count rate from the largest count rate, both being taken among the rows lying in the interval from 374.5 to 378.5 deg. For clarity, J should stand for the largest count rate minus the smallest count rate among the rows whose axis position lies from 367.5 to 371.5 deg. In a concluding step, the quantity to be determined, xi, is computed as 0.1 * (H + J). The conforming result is 0.019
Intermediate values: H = 0.039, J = 0.15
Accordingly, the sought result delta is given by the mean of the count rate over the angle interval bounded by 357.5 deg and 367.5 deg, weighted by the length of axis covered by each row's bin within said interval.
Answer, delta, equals 0.90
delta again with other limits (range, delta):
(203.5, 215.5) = 0.73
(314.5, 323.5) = 1.11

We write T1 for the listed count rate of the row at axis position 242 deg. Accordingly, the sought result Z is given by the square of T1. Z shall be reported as 1.03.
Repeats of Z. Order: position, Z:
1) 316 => 1.18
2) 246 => 0.89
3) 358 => 0.69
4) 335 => 1.17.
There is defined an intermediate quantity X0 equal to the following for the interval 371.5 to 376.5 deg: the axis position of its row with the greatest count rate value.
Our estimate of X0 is 376 deg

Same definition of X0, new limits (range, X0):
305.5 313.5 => 310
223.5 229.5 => 228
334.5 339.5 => 336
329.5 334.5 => 331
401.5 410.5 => 410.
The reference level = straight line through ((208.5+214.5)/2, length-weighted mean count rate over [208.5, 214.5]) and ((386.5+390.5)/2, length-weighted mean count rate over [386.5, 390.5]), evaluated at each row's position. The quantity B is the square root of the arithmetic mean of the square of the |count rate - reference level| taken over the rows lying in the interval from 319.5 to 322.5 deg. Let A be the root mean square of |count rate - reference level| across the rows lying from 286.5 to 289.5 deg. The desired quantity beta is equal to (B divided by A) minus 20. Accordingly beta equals -19.3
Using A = 0.15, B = 0.11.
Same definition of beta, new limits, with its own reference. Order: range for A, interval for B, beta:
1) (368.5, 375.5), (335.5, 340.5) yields -19.0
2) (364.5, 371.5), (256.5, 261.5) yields -17.6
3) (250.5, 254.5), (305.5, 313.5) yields -19.2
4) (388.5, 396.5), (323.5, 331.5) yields -18.1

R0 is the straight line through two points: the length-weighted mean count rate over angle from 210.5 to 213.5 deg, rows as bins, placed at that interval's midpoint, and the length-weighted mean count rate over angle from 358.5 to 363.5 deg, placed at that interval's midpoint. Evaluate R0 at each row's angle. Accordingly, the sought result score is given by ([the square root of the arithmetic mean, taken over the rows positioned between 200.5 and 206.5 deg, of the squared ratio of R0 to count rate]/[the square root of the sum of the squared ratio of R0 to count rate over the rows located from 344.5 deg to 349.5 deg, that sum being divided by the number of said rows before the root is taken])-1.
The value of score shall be 0.92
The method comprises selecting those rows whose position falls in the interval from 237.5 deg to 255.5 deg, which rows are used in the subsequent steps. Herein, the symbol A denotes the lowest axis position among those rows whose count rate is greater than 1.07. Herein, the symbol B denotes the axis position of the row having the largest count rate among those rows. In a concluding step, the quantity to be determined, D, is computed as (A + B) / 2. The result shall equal 254.0 deg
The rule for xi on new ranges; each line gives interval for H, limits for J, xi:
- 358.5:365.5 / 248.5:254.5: 0.028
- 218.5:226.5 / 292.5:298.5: 0.016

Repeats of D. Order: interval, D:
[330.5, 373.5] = 351.0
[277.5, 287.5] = 281.0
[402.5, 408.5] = 403.0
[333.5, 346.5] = 335.5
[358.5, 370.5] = 370.0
